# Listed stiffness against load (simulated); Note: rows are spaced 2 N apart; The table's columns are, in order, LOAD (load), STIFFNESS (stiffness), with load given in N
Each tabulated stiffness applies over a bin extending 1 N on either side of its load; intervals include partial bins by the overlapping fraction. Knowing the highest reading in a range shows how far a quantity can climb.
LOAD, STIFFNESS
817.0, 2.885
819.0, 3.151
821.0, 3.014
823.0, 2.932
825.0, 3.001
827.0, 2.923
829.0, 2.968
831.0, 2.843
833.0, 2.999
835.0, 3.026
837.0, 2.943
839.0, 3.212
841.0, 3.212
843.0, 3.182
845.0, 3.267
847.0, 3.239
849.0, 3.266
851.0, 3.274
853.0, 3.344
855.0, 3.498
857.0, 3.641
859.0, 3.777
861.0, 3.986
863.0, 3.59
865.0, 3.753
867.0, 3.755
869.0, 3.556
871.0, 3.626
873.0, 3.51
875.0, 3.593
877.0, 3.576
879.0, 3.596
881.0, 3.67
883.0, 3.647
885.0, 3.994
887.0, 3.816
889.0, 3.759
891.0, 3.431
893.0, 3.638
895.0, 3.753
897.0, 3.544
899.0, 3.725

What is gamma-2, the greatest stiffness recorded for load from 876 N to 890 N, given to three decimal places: 3.994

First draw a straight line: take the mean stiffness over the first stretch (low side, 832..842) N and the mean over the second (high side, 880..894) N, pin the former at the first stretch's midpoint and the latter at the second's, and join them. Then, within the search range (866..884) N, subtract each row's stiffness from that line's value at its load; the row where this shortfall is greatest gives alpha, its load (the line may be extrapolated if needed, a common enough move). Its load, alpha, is 873.0 N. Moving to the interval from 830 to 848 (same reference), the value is 831.0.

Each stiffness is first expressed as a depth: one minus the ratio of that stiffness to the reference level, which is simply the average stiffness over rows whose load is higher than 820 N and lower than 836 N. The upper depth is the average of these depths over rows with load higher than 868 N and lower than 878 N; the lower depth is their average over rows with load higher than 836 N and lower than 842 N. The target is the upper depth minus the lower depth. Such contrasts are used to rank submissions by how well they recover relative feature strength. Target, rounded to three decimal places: -0.152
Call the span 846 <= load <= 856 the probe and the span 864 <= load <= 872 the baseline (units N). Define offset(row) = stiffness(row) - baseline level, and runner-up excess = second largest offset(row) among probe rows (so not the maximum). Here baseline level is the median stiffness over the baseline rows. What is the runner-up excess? -0.35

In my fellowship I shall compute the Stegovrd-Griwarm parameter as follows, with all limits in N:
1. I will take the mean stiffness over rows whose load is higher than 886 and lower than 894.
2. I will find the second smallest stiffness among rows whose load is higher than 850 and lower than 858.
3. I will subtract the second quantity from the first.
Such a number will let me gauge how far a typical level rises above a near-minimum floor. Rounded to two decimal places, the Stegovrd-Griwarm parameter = 0.32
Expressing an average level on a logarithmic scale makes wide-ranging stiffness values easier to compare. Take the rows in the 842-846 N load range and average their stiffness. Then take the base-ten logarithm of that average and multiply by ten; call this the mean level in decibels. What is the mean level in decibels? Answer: 5.1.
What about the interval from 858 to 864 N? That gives 5.8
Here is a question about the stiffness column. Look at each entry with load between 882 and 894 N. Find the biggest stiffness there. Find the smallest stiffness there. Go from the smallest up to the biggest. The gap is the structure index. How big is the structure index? 0.56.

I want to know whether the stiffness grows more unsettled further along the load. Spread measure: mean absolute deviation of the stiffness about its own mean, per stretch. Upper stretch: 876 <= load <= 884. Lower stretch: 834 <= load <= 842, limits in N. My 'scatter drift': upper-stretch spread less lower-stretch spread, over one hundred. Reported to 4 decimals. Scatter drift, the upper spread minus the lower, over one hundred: -0.0008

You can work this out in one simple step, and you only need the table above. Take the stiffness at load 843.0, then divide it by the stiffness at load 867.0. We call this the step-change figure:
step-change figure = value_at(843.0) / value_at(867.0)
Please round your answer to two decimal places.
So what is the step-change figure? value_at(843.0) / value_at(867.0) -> 0.85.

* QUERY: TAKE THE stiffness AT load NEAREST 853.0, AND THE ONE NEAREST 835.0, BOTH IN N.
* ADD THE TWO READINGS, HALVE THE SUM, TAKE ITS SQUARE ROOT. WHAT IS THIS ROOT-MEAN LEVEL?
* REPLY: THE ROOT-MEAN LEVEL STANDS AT 1.78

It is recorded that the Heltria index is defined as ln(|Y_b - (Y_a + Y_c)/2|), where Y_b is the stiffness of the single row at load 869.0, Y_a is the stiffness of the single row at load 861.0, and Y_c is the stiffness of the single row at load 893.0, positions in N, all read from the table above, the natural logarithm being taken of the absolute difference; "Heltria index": -1.4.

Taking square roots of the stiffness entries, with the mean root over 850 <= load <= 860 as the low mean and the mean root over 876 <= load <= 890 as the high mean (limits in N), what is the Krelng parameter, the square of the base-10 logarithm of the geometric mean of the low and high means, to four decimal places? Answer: 0.0777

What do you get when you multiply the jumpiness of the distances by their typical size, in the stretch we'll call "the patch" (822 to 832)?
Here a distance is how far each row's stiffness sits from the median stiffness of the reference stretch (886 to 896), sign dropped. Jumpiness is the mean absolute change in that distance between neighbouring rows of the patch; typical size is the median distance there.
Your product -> 0.065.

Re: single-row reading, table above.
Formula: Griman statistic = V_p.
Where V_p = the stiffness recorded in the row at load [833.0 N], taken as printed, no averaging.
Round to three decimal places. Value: 2.999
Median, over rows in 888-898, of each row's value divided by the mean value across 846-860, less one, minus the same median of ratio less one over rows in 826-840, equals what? 0.20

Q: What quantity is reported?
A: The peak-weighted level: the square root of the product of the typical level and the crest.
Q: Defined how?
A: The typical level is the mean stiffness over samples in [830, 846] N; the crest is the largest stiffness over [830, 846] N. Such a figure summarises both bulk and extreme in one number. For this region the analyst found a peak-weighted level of 3.2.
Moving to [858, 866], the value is 3.9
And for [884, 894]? 3.9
